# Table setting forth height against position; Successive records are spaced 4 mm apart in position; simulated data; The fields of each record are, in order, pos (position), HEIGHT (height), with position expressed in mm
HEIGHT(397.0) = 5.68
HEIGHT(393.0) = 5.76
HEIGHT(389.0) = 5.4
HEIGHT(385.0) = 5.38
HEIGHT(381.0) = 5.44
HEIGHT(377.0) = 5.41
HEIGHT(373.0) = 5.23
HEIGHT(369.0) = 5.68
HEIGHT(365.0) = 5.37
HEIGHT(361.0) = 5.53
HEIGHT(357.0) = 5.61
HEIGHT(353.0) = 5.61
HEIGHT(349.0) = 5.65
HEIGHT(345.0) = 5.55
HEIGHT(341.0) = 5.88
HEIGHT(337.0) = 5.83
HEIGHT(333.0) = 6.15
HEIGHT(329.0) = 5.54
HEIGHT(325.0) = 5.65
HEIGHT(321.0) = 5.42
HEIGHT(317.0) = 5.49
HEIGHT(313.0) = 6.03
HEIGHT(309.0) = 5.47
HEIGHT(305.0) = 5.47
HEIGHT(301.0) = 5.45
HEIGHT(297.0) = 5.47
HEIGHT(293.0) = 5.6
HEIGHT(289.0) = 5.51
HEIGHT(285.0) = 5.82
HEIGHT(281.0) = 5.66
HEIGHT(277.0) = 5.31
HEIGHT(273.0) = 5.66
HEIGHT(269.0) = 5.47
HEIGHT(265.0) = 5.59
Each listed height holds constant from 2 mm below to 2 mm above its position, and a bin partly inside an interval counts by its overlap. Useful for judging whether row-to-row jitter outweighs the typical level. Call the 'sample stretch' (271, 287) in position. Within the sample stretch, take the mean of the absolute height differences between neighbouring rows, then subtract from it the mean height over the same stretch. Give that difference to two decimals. -5.33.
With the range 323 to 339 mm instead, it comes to -5.45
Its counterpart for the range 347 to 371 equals -5.46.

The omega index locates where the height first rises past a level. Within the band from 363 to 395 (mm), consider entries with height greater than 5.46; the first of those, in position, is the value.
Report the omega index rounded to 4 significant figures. 369.0 mm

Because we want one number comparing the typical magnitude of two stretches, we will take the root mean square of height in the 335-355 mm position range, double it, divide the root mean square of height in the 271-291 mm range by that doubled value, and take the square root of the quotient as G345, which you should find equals 0.700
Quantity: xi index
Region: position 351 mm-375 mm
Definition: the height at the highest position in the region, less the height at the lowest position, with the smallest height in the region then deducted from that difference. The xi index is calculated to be -5.61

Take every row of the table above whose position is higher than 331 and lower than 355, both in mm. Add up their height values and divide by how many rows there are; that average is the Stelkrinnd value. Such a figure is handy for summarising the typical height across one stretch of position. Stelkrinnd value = 5.8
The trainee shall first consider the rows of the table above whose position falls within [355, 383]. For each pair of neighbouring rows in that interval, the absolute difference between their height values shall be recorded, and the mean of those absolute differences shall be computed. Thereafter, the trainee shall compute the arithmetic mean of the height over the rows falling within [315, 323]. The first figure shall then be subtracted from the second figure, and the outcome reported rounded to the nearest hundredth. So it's 5.25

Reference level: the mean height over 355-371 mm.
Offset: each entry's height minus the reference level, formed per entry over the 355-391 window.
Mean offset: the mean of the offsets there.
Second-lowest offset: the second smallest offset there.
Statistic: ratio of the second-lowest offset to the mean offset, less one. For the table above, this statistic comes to 0.8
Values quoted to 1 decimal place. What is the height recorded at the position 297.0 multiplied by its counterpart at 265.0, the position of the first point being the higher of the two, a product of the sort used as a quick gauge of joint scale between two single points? 30.6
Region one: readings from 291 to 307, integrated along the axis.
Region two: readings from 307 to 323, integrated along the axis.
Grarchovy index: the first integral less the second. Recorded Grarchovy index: -1.7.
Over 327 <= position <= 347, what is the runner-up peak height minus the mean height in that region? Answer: 0.09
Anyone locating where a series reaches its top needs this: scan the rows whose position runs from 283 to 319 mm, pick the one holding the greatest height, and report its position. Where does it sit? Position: 313.0 mm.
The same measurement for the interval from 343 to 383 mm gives 369.0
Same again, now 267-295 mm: 285.0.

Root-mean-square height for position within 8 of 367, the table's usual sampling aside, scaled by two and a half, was 13.6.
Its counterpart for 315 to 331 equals 13.8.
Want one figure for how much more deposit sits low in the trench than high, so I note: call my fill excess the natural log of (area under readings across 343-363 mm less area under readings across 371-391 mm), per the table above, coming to 1.5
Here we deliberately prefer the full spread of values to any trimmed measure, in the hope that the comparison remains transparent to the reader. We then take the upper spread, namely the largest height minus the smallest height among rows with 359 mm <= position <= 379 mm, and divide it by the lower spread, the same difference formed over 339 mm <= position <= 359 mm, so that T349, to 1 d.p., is 1.4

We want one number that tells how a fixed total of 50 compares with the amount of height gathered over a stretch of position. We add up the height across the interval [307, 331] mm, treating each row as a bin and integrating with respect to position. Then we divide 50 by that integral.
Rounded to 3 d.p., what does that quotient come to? 0.372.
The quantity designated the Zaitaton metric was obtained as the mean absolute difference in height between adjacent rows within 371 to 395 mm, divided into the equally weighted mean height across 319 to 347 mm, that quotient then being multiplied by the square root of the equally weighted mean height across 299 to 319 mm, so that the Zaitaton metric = 104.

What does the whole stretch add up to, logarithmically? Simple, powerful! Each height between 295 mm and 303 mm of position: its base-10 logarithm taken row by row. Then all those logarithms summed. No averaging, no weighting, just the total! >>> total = 1.5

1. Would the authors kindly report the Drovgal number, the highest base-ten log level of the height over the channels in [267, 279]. 0.753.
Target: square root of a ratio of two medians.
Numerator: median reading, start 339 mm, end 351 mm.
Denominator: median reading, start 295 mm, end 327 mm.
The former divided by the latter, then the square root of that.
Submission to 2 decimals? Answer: 1.02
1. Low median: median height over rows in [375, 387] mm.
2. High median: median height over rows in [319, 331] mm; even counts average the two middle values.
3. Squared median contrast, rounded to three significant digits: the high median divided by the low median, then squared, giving 1.05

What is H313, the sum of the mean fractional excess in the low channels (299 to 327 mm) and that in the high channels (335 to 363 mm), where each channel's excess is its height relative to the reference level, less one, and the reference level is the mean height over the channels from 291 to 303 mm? 0.040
